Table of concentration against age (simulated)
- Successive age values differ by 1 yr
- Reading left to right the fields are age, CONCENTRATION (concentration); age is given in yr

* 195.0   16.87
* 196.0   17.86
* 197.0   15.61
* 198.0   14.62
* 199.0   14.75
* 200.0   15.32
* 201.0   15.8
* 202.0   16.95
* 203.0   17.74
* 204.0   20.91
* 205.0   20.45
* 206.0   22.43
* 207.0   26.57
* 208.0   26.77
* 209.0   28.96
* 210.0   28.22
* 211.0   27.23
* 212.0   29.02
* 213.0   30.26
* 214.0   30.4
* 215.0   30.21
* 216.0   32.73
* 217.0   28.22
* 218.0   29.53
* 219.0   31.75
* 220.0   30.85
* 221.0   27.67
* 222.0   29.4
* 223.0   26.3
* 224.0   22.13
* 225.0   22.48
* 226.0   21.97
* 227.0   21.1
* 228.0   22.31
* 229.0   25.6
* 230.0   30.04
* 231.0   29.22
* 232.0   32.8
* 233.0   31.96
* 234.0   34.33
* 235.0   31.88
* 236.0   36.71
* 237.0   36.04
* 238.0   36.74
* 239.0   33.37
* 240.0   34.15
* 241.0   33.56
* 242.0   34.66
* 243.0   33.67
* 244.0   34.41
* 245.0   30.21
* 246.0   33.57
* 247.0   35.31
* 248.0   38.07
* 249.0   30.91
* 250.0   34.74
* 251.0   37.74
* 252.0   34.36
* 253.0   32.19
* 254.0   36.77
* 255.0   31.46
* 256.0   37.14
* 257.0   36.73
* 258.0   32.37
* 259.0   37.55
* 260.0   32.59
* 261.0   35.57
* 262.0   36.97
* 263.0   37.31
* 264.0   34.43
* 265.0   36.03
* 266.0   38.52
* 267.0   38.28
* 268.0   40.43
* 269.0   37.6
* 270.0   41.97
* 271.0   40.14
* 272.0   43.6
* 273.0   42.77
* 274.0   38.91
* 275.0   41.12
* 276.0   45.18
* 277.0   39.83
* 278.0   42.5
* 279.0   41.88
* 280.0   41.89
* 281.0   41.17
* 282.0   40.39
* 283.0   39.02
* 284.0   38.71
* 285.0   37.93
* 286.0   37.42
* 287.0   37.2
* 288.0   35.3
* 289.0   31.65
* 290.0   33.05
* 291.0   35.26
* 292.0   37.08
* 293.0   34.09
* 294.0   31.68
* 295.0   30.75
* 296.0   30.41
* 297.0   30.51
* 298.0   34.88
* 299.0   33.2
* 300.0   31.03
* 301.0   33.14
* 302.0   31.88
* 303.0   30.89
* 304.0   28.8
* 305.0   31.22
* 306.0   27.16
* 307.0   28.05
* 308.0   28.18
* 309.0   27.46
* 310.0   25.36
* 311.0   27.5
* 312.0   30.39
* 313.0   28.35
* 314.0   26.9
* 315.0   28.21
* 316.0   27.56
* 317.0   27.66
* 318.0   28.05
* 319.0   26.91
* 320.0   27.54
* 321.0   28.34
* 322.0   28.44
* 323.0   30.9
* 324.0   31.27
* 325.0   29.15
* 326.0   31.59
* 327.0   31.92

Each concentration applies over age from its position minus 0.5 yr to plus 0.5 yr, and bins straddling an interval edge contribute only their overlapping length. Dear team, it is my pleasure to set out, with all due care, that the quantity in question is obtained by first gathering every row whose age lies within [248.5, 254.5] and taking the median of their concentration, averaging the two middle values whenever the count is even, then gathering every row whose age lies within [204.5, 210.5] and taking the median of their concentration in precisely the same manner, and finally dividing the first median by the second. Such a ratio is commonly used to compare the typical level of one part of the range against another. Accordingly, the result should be 1.30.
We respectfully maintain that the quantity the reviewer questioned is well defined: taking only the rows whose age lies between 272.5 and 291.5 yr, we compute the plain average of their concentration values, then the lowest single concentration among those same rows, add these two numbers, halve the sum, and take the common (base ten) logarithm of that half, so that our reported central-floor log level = 1.55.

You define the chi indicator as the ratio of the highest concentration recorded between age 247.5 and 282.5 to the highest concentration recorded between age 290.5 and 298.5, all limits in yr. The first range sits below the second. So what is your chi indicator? 1.22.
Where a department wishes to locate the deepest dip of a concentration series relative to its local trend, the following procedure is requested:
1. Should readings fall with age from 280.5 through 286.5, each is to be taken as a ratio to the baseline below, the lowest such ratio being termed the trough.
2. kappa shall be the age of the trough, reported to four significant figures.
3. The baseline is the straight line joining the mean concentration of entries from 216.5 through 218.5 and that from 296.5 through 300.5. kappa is 286.0 yr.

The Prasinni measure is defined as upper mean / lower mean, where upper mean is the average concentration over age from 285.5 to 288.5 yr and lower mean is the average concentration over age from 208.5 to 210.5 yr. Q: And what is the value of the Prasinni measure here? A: 1.3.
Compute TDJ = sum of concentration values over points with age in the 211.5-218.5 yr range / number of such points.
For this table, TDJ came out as 30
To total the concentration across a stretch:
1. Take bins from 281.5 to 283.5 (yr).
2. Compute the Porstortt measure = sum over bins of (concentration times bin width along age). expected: 79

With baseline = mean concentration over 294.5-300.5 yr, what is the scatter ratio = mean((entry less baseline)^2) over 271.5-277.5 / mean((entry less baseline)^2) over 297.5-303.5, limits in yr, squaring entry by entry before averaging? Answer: 44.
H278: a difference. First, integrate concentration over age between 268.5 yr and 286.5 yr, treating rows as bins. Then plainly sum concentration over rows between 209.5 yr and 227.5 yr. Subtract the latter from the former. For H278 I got 233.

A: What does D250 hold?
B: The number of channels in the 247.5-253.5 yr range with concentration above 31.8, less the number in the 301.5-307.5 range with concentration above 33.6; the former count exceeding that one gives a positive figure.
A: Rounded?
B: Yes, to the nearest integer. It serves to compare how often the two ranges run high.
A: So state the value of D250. 5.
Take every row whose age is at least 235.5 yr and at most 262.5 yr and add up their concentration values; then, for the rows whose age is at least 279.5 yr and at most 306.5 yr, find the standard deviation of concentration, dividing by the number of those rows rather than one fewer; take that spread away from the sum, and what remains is 934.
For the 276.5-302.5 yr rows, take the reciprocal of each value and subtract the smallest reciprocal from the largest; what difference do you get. 0.0094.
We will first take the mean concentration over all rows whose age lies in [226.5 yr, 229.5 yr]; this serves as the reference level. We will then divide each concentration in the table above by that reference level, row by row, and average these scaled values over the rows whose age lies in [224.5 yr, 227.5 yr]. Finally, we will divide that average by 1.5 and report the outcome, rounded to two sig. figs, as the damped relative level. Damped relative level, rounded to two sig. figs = 0.63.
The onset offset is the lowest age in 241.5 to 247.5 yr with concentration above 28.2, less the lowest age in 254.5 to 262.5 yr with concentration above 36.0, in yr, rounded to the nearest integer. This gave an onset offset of -14 yr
